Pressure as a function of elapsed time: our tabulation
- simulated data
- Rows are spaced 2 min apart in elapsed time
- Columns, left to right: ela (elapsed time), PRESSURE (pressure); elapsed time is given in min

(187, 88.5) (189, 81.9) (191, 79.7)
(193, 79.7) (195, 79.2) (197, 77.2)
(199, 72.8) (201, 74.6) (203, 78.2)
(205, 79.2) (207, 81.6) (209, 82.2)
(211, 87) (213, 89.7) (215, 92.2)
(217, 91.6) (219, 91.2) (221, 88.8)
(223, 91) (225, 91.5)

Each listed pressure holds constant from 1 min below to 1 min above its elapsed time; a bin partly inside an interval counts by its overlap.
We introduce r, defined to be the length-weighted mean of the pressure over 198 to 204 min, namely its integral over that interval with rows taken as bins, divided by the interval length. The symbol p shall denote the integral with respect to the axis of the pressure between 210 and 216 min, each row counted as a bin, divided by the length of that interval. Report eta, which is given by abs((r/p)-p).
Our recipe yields 89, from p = 90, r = 75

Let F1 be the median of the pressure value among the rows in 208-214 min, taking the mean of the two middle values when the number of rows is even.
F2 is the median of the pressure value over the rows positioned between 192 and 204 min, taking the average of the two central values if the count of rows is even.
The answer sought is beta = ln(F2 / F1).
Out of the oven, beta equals -0.11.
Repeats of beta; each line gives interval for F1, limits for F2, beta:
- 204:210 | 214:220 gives 0.12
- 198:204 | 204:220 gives 0.17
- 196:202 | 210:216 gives 0.18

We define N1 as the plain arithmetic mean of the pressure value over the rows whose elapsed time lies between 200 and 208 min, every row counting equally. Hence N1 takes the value 78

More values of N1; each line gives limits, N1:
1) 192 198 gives 79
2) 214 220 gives 92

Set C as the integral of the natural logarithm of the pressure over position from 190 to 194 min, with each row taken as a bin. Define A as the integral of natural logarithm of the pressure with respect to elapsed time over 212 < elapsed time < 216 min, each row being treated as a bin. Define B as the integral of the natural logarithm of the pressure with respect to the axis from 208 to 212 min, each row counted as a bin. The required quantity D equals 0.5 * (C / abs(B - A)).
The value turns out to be 30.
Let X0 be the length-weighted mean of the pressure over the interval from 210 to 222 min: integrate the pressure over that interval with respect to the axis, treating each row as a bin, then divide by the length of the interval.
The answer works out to 90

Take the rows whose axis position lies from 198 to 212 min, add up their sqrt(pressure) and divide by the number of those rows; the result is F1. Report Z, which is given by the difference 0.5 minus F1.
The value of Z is -8.4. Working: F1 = 8.91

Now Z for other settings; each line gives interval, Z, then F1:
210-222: -9.0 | 9.49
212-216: -9.0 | 9.54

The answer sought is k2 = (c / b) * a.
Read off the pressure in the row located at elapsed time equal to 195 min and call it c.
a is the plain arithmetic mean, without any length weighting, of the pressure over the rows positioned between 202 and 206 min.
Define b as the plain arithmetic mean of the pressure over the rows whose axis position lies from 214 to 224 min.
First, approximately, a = 78.7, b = 91.0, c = 79.2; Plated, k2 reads 69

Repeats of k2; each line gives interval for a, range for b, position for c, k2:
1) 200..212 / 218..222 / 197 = 69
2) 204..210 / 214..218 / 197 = 68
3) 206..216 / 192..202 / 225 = 103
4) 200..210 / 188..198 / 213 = 89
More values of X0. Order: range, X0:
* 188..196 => 80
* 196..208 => 77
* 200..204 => 76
